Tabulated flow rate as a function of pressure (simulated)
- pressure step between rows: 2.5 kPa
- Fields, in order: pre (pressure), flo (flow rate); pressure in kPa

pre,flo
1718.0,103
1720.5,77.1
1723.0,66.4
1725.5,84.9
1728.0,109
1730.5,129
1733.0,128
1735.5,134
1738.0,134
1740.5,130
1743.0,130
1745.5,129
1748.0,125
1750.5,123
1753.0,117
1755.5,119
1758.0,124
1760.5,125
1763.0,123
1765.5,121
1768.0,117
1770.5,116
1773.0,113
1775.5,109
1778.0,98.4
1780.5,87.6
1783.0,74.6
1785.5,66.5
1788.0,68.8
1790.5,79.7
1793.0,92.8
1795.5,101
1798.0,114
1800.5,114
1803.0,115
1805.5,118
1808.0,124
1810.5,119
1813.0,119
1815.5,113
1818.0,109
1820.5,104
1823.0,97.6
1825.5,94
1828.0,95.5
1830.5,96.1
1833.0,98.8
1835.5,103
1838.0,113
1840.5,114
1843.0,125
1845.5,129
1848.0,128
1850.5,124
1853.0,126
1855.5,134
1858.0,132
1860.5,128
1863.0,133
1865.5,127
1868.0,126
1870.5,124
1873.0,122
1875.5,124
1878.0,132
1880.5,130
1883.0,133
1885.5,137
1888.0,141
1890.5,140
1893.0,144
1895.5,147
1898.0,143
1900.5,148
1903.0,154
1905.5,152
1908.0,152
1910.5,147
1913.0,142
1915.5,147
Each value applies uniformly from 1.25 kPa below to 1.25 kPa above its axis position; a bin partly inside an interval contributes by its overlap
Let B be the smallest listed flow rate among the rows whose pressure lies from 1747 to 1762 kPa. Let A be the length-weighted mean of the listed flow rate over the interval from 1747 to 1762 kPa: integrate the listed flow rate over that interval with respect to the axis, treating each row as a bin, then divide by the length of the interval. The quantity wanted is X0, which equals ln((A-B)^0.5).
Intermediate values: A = 122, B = 117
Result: 0.82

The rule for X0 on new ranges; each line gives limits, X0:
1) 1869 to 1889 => 1.05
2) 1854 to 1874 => 0.92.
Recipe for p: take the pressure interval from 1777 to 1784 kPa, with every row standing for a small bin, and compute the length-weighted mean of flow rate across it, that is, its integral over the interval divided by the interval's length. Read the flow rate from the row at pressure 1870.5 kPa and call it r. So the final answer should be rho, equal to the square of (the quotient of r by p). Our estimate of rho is 2.0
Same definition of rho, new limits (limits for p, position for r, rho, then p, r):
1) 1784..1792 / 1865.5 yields 3.1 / 72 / 127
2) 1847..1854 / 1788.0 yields 0.3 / 126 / 68.8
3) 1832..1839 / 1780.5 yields 0.7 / 105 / 87.6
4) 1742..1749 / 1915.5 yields 1.3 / 128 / 147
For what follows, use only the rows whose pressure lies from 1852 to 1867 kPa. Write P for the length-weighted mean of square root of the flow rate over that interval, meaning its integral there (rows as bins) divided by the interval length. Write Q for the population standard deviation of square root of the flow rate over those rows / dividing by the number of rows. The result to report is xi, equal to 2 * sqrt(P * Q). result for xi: 2.49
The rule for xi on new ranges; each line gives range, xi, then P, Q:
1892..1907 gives 2.81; 12.2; 0.162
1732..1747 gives 2.16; 11.4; 0.102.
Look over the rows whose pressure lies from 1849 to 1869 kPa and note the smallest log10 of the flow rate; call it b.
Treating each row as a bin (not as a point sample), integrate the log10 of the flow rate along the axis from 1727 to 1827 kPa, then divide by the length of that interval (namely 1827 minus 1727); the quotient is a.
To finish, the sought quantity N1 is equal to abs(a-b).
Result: 0.05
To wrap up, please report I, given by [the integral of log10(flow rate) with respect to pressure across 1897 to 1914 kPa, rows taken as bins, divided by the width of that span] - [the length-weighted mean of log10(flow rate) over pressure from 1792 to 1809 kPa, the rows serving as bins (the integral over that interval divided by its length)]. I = 0.13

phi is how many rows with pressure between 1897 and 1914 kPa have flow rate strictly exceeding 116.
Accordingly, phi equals 7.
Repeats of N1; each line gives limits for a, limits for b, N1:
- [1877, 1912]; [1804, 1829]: 0.18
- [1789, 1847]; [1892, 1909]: 0.12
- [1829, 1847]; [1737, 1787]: 0.22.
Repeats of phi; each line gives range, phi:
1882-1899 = 7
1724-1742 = 5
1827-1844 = 1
